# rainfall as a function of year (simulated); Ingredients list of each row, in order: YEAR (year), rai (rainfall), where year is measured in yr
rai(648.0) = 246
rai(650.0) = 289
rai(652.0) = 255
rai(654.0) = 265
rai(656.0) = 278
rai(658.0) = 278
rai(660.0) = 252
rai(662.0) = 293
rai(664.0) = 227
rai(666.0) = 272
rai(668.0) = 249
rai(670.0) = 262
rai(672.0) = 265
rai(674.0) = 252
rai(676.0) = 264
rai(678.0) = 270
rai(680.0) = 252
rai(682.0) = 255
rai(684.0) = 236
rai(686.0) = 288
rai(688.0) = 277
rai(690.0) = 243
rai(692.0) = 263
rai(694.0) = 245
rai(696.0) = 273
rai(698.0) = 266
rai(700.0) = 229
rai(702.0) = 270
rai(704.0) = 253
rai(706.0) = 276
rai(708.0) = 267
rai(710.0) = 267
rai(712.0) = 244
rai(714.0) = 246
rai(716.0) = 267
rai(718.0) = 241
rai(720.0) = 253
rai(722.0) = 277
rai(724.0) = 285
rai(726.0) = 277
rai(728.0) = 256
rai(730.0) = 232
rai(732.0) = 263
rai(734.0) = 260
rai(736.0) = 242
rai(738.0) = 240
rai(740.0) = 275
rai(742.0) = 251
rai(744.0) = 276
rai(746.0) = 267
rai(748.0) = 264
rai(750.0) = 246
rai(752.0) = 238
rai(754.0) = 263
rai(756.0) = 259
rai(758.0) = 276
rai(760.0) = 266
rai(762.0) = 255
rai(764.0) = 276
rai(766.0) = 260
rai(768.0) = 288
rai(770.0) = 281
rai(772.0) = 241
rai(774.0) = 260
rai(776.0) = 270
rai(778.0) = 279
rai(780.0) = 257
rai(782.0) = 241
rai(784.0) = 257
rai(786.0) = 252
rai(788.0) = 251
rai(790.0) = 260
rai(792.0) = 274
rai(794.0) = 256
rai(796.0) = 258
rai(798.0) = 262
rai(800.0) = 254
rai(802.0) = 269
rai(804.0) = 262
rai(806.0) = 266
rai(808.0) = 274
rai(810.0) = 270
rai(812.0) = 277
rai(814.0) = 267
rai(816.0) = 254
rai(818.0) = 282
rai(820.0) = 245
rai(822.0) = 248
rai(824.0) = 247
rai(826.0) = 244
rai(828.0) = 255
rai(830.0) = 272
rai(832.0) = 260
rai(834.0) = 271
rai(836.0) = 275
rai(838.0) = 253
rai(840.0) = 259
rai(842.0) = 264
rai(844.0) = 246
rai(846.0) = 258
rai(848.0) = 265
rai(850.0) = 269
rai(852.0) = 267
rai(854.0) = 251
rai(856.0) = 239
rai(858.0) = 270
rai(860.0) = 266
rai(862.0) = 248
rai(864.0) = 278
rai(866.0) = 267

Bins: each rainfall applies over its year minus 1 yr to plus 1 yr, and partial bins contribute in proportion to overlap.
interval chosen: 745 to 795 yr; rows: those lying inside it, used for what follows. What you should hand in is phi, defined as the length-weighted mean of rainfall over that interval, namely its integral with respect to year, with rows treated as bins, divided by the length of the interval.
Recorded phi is 261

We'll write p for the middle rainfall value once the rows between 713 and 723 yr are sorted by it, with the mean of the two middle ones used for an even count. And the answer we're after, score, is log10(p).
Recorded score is 2.40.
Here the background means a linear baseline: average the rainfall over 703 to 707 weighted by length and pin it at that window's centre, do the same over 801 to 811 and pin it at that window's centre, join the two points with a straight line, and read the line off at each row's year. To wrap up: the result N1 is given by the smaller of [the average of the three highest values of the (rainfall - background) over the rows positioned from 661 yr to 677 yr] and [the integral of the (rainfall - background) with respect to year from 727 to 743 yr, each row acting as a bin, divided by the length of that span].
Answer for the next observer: -13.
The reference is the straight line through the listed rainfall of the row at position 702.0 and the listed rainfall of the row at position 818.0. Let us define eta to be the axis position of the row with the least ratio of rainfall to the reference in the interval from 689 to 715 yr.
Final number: 700.0 yr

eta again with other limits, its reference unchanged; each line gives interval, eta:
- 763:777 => 772.0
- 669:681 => 680.0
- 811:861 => 856.0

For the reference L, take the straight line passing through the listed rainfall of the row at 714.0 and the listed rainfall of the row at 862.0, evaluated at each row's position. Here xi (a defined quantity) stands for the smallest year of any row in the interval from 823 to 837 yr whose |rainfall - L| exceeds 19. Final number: 830.0 yr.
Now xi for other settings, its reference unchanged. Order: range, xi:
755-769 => 758.0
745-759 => 746.0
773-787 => 776.0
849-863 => 850.0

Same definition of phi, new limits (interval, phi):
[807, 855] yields 261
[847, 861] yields 261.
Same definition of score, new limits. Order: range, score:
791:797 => 2.41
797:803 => 2.42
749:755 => 2.39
